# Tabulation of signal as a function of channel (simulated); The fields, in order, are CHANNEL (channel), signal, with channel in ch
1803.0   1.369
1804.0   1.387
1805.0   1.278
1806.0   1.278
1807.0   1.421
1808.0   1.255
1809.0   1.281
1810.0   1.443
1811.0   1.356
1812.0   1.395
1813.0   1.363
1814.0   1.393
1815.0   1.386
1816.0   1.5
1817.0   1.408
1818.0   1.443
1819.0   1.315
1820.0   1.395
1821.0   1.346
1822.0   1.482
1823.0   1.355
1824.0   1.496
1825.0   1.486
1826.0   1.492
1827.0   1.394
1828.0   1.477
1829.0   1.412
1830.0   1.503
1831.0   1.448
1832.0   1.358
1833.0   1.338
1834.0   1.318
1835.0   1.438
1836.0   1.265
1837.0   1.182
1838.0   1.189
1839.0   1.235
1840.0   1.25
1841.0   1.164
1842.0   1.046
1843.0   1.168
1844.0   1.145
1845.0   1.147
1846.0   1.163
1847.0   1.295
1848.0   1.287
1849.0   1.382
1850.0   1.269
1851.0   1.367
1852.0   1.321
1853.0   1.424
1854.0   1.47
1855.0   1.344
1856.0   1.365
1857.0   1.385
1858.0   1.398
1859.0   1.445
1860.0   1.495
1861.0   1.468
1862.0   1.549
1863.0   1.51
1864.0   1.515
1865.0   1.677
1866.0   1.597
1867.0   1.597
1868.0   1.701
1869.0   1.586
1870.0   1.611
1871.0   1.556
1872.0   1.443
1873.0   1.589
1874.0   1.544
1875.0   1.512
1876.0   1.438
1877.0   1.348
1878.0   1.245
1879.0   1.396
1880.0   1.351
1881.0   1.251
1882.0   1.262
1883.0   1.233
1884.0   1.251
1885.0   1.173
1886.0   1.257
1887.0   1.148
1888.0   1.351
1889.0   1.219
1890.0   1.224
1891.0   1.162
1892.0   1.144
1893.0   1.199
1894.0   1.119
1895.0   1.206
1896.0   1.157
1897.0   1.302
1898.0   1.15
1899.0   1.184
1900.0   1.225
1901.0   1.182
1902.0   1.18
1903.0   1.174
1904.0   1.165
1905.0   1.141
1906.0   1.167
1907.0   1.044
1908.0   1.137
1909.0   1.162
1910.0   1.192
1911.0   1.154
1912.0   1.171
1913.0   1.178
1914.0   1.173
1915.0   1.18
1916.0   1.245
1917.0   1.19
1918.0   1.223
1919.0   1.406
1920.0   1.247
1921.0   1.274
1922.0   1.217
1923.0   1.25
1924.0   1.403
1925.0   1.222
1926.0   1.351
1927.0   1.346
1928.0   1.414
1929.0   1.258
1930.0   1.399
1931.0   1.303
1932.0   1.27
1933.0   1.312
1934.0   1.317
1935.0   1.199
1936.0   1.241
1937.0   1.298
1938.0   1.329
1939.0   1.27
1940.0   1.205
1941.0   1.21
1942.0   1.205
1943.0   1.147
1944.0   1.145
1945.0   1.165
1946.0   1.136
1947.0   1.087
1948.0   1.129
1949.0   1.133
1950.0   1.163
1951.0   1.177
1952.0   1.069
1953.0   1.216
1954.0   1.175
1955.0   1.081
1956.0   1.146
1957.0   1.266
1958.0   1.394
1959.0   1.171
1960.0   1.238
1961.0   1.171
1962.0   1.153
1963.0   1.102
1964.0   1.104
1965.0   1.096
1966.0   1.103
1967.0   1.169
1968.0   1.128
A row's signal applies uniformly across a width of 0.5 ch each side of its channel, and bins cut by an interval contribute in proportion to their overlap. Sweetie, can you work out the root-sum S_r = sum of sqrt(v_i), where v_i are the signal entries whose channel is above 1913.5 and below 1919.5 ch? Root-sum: 6.7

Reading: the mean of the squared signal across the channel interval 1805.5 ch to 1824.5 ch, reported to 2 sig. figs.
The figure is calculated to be 1.9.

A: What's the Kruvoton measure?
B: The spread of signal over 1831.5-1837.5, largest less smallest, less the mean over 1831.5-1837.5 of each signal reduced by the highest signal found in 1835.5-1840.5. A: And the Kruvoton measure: 0.20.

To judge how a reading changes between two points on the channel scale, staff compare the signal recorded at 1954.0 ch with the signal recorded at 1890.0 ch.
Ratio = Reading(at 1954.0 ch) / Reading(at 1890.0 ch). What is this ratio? 0.96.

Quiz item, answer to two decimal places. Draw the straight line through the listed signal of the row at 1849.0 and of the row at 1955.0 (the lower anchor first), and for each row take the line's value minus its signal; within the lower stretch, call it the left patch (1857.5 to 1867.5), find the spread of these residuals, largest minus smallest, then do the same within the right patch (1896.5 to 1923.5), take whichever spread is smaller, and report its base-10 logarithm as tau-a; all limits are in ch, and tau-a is -0.52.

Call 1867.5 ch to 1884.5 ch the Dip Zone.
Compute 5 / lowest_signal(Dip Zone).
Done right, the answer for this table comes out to 4.1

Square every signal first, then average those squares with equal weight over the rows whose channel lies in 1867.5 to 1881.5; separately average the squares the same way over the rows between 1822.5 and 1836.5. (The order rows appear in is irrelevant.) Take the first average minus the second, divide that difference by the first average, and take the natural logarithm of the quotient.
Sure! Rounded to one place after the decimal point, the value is -2.5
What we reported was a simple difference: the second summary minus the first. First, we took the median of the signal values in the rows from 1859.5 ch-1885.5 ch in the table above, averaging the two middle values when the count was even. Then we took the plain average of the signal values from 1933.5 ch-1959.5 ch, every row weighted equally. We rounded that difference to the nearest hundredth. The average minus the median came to -0.31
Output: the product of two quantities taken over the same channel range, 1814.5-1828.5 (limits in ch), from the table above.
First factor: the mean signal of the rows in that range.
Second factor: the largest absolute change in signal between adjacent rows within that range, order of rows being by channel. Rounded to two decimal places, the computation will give 0.20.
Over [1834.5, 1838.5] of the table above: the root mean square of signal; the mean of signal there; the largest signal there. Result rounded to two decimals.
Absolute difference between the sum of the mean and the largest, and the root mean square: 1.43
